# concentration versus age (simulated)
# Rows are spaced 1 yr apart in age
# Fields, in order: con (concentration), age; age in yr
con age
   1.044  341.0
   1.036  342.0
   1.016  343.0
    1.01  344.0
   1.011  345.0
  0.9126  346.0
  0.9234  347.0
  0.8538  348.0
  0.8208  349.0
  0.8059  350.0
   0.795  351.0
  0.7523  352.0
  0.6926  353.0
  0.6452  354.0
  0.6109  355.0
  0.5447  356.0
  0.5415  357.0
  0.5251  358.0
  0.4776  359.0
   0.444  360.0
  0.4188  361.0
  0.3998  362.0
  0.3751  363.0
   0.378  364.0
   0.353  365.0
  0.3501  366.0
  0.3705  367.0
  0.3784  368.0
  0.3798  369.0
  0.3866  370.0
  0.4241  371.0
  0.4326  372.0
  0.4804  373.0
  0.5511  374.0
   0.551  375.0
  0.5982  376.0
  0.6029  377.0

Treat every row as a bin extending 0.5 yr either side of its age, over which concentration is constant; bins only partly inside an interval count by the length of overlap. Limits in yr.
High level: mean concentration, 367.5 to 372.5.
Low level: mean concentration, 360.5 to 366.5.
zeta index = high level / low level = 1.1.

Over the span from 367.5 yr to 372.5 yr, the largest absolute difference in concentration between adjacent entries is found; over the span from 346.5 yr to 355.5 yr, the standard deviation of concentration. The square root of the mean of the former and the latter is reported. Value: 0.26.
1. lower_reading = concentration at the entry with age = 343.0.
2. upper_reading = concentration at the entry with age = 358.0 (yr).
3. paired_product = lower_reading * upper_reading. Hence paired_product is 0.53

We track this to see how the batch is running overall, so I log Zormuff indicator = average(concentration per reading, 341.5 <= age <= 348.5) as 0.97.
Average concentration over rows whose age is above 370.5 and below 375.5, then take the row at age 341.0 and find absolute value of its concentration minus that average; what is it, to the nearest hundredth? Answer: 0.56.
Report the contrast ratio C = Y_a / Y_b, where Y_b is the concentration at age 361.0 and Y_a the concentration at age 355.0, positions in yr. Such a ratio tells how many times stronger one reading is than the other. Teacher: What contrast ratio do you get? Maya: 1.5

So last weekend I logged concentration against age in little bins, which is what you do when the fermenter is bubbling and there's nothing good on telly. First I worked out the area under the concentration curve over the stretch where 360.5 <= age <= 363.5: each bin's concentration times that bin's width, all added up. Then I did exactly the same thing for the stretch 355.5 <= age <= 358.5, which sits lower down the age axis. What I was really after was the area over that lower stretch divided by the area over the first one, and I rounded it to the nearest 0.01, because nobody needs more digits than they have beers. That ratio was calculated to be 1.35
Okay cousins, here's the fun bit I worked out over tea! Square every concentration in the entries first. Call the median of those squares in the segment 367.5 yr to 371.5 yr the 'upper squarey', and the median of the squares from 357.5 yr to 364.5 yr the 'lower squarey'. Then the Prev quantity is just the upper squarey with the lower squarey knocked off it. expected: 0.0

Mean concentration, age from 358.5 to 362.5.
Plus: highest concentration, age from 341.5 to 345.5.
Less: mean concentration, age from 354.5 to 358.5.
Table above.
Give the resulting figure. 0.92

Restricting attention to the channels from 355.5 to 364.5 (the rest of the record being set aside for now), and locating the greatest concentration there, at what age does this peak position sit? 356.0 yr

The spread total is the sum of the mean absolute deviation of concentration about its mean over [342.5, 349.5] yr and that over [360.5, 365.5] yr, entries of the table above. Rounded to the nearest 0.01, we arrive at 0.09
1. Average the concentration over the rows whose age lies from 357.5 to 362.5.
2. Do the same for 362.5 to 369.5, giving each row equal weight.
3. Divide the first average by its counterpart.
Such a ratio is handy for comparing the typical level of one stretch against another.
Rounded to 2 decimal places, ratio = 1.23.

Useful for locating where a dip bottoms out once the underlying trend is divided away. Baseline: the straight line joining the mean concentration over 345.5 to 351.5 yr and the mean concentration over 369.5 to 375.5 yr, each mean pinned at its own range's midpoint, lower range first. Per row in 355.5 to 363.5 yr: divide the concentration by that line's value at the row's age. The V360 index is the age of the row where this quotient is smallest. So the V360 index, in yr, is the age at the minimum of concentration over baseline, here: 363.0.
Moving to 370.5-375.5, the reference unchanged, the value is 371.0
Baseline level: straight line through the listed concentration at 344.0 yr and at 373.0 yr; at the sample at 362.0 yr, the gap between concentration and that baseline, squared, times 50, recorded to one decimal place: 4.0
